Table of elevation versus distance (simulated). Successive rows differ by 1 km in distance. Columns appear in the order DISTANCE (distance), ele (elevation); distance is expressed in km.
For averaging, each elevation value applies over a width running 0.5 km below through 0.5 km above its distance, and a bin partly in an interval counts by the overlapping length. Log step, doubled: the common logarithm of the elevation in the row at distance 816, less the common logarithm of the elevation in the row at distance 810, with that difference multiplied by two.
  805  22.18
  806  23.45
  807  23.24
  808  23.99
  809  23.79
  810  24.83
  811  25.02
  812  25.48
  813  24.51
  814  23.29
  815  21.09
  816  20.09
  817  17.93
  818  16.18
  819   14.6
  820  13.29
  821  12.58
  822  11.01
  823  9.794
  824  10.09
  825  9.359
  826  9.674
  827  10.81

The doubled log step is -0.2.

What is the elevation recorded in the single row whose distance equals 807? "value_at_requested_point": 23.24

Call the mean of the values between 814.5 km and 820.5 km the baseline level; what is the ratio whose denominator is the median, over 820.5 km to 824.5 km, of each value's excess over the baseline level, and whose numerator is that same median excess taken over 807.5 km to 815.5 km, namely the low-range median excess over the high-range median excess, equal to -1.1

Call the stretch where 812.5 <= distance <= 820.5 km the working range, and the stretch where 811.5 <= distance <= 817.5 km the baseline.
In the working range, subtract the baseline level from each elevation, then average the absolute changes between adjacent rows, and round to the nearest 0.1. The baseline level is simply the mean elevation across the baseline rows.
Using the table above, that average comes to 1.6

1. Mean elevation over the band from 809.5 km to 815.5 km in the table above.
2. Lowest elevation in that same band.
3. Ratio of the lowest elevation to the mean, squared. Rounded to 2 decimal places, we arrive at 0.77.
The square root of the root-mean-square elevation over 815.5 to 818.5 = 4.3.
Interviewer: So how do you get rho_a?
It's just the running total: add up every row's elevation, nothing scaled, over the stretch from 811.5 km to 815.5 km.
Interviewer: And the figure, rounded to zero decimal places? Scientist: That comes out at 94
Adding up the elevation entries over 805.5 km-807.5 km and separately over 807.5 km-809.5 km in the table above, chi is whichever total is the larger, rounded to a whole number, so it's 48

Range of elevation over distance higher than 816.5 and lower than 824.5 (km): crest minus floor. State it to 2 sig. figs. 8.1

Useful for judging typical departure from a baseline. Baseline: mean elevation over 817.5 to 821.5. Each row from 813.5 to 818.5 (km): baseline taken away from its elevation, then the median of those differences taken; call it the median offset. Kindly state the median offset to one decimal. 5.9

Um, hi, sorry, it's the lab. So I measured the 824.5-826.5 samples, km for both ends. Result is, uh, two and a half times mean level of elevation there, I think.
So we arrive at 24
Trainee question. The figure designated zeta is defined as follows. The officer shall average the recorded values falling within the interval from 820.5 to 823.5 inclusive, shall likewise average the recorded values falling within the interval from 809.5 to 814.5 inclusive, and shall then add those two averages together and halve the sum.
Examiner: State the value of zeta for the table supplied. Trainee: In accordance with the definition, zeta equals 17.9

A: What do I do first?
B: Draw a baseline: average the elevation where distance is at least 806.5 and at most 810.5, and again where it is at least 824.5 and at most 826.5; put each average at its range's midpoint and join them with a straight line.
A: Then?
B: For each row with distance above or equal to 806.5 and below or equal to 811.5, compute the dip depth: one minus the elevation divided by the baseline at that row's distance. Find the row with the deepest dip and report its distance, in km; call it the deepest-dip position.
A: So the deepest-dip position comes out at 807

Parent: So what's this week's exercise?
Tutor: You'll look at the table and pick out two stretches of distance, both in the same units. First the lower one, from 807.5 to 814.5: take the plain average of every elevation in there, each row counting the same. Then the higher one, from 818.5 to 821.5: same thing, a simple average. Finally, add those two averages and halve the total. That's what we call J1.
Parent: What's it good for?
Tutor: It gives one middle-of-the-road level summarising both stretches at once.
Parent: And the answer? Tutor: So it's 19.0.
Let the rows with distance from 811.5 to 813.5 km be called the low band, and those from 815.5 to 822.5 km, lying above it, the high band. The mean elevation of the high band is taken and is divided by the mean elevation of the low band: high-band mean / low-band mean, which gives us 0.60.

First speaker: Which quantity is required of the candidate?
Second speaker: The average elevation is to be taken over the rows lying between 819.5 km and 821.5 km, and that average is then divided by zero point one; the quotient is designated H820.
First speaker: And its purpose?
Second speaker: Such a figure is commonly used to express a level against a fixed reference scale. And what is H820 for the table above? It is 129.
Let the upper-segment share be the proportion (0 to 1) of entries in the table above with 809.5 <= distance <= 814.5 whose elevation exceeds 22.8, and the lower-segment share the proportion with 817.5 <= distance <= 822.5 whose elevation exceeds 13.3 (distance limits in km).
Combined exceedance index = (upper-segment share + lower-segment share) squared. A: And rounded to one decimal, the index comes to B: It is 2.0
